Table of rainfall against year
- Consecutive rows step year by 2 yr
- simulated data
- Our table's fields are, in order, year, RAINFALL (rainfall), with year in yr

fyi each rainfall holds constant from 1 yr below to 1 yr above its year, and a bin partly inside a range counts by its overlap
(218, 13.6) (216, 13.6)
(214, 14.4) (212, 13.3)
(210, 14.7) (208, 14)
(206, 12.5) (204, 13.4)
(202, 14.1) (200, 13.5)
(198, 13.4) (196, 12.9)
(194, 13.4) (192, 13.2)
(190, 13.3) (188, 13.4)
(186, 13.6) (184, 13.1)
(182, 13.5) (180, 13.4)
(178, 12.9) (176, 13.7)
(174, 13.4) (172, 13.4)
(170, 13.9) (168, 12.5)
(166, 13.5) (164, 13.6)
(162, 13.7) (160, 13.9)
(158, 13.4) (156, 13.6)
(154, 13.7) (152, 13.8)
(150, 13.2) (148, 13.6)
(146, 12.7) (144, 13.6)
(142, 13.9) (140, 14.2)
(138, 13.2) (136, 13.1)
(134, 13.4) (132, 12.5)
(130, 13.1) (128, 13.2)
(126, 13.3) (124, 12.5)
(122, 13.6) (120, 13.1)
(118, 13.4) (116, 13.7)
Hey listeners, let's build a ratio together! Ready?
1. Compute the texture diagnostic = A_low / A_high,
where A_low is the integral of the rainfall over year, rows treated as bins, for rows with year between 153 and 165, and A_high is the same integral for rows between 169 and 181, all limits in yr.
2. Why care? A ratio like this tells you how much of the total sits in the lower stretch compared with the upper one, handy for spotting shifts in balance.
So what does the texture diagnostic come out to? 1.015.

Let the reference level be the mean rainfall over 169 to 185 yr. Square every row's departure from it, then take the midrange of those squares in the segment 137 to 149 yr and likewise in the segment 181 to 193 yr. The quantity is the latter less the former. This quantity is -0.3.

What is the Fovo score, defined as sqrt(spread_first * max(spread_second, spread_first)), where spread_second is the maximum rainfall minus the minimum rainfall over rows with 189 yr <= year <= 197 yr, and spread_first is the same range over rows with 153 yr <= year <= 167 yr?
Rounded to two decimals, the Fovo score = 0.50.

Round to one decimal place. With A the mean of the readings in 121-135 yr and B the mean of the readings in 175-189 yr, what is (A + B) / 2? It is 13.2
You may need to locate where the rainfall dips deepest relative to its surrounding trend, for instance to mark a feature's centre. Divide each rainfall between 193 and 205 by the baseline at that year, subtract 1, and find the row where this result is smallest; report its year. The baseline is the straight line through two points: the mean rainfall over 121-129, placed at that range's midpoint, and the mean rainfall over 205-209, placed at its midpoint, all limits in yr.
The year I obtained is 196 yr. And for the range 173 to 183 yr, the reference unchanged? 178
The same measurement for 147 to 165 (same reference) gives 150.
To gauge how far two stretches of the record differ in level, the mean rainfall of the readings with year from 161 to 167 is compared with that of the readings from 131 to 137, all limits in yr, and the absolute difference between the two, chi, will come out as 0.60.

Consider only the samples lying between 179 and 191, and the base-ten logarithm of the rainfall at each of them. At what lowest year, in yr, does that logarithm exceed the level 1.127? 180 yr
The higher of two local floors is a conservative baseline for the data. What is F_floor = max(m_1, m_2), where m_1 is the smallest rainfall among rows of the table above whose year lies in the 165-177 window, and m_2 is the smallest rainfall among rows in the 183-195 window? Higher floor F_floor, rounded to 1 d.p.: 13.1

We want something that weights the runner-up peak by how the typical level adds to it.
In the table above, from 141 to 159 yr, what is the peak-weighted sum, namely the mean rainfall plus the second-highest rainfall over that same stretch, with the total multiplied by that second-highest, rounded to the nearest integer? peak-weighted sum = 377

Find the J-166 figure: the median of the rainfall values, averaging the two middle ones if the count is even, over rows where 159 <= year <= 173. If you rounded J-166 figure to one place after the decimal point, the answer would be 13.6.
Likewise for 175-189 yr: 13.4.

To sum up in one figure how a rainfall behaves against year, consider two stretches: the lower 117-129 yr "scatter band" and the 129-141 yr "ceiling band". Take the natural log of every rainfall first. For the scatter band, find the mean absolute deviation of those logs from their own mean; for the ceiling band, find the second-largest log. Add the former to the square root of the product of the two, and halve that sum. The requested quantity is 0.12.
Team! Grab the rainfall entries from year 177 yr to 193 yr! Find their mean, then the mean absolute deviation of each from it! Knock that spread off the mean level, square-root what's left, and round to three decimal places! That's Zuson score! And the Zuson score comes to 3.623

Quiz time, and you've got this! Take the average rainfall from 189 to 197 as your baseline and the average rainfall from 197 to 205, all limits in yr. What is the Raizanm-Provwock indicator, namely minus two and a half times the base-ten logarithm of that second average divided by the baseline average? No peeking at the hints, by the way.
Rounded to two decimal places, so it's -0.03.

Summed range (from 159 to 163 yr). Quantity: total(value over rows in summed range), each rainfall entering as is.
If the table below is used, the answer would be 27.6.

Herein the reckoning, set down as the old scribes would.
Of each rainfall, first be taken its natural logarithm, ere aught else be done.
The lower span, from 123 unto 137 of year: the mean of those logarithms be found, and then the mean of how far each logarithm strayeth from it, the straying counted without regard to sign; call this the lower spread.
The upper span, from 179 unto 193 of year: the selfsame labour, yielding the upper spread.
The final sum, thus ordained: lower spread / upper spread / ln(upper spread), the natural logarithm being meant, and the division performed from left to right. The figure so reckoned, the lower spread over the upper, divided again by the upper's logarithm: -0.49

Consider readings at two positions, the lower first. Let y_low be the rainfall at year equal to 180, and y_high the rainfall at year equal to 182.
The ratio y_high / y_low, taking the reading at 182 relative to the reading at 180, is 1.01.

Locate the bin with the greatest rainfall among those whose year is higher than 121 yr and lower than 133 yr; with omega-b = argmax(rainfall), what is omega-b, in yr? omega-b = 122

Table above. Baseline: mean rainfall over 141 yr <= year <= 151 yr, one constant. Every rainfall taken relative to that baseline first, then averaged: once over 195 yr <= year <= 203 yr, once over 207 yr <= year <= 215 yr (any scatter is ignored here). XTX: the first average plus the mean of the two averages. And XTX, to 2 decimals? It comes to 0.46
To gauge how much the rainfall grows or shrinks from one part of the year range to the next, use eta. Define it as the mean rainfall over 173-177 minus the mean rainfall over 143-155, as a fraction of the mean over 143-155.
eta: 0.01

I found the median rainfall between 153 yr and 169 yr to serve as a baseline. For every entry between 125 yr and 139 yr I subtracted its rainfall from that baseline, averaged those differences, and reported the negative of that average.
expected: -0.5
